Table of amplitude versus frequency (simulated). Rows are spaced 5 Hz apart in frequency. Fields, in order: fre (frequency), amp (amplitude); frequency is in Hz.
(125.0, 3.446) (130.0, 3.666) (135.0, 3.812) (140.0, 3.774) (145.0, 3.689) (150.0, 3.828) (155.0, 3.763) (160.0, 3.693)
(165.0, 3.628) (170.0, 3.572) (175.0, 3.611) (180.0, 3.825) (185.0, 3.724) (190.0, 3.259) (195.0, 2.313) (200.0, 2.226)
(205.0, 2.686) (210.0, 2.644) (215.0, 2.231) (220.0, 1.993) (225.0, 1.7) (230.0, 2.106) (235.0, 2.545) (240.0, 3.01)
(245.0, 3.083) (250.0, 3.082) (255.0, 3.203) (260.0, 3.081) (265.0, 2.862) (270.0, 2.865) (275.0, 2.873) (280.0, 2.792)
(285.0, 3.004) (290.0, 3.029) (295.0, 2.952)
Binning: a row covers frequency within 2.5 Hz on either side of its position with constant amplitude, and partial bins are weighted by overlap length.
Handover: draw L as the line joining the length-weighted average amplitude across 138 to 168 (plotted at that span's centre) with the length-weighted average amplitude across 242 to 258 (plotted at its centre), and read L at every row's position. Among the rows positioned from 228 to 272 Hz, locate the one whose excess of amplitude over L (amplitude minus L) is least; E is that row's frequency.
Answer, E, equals 230.0 Hz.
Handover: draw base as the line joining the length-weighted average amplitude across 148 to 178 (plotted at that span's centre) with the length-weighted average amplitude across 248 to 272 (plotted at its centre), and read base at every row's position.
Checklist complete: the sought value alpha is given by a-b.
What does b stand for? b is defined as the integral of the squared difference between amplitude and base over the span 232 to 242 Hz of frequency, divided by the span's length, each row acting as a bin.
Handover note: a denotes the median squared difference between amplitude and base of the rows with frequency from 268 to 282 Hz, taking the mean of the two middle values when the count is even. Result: -0.3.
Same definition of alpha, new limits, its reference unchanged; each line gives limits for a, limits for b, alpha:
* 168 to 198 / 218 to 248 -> -0.9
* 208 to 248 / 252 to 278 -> 0.8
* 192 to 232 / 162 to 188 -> 1.3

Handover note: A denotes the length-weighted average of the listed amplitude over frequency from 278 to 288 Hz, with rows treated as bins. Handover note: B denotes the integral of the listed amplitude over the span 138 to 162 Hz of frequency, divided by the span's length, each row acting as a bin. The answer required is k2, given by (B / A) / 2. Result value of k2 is 0.64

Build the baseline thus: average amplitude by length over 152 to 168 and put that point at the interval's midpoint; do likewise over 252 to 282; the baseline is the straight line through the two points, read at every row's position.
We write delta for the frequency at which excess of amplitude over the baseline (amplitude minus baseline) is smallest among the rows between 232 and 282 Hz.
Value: 235.0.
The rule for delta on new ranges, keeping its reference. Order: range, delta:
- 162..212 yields 200.0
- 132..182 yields 145.0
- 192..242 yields 225.0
